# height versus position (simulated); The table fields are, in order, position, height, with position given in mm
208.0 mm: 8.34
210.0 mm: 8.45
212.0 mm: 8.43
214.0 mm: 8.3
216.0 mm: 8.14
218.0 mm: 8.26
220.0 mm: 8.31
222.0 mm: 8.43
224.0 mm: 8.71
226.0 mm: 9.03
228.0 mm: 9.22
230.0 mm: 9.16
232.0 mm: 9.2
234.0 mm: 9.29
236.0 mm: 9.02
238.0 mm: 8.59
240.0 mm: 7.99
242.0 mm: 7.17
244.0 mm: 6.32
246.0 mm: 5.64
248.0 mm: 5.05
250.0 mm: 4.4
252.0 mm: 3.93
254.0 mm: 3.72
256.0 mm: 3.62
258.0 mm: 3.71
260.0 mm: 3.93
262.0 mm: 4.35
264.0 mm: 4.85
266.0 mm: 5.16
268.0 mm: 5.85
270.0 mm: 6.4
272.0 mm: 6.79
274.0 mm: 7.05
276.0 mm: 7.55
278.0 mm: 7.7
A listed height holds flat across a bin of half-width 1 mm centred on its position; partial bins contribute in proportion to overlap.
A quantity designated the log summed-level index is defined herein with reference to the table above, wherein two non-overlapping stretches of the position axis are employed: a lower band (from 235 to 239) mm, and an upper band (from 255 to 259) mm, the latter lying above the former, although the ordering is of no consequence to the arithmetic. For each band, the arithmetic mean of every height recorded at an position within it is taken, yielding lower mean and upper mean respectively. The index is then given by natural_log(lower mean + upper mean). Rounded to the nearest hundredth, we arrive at 2.52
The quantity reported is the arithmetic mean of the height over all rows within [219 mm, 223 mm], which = 8.4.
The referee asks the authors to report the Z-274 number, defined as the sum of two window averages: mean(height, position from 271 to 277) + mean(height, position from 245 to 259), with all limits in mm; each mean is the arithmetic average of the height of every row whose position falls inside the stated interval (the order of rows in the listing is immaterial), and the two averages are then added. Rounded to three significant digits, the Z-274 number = 11.4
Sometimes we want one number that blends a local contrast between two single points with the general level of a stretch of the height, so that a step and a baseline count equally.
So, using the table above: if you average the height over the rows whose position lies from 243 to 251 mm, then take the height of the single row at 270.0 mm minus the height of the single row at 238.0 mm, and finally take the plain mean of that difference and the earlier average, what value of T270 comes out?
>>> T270 1.6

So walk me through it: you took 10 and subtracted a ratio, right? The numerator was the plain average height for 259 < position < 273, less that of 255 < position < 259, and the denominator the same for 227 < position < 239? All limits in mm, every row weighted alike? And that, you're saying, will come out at 9.8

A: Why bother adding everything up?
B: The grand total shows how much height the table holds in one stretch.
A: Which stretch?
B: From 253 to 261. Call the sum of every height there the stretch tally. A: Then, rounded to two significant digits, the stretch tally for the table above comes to 15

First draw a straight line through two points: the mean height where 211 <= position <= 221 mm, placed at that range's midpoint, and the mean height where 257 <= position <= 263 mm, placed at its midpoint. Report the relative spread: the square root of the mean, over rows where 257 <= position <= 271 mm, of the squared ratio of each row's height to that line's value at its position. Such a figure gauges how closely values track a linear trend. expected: 1.5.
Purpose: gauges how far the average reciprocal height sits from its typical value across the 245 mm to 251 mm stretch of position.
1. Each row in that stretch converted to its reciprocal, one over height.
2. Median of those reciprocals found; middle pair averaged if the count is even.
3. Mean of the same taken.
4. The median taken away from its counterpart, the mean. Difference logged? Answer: 0.0028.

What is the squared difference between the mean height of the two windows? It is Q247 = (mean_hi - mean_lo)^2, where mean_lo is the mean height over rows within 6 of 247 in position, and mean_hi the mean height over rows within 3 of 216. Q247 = 8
